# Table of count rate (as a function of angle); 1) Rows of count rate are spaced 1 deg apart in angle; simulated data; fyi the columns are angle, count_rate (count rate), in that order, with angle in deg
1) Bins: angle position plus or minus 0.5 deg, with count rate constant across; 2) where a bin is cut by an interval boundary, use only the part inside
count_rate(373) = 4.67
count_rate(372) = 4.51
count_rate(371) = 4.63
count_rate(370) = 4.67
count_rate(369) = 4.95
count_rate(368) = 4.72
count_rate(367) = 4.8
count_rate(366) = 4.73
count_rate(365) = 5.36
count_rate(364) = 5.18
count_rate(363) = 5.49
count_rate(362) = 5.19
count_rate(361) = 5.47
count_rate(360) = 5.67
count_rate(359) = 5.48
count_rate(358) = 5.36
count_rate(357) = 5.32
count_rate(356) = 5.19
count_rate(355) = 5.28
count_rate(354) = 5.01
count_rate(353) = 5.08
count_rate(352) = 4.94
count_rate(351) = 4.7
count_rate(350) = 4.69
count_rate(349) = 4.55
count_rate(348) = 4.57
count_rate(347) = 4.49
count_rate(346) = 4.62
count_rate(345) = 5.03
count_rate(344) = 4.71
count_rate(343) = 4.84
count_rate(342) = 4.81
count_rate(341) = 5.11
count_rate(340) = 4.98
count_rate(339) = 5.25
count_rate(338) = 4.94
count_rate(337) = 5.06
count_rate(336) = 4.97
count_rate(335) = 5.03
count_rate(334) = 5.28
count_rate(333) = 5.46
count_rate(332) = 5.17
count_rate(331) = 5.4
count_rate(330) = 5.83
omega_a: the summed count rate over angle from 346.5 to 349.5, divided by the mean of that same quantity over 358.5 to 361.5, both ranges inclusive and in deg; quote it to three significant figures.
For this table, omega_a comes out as 2.46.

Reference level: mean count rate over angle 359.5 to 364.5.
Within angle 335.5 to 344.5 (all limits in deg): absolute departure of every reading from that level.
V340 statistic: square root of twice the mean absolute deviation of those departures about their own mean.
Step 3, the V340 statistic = 0.50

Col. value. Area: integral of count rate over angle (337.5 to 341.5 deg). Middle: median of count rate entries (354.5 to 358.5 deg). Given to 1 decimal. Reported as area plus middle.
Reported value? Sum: 25.6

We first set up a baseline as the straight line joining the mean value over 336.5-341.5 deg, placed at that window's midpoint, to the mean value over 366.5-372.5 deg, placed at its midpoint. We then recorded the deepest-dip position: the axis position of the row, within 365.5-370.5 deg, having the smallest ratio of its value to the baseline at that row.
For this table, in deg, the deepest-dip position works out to 370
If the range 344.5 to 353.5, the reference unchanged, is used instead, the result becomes 347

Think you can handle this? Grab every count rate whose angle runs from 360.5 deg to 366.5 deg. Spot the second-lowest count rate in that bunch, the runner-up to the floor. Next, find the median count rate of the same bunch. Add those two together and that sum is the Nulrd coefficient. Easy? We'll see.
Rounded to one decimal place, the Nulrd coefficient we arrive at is 10.5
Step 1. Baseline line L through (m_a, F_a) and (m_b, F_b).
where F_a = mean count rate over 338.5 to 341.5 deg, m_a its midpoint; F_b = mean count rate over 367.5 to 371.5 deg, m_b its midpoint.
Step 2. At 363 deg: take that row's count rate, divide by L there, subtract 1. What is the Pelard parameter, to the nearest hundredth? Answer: 0.14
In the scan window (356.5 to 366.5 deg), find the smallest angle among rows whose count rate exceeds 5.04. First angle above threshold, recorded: 357 deg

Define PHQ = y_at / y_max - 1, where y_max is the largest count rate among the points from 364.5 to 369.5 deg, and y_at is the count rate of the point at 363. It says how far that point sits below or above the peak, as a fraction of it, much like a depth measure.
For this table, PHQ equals 0.02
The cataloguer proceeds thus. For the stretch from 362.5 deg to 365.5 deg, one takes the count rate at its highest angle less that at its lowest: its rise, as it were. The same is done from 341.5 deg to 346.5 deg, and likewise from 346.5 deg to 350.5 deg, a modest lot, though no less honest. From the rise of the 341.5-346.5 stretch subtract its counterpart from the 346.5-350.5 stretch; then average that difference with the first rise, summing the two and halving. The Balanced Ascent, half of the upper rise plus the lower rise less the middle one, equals -0.26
